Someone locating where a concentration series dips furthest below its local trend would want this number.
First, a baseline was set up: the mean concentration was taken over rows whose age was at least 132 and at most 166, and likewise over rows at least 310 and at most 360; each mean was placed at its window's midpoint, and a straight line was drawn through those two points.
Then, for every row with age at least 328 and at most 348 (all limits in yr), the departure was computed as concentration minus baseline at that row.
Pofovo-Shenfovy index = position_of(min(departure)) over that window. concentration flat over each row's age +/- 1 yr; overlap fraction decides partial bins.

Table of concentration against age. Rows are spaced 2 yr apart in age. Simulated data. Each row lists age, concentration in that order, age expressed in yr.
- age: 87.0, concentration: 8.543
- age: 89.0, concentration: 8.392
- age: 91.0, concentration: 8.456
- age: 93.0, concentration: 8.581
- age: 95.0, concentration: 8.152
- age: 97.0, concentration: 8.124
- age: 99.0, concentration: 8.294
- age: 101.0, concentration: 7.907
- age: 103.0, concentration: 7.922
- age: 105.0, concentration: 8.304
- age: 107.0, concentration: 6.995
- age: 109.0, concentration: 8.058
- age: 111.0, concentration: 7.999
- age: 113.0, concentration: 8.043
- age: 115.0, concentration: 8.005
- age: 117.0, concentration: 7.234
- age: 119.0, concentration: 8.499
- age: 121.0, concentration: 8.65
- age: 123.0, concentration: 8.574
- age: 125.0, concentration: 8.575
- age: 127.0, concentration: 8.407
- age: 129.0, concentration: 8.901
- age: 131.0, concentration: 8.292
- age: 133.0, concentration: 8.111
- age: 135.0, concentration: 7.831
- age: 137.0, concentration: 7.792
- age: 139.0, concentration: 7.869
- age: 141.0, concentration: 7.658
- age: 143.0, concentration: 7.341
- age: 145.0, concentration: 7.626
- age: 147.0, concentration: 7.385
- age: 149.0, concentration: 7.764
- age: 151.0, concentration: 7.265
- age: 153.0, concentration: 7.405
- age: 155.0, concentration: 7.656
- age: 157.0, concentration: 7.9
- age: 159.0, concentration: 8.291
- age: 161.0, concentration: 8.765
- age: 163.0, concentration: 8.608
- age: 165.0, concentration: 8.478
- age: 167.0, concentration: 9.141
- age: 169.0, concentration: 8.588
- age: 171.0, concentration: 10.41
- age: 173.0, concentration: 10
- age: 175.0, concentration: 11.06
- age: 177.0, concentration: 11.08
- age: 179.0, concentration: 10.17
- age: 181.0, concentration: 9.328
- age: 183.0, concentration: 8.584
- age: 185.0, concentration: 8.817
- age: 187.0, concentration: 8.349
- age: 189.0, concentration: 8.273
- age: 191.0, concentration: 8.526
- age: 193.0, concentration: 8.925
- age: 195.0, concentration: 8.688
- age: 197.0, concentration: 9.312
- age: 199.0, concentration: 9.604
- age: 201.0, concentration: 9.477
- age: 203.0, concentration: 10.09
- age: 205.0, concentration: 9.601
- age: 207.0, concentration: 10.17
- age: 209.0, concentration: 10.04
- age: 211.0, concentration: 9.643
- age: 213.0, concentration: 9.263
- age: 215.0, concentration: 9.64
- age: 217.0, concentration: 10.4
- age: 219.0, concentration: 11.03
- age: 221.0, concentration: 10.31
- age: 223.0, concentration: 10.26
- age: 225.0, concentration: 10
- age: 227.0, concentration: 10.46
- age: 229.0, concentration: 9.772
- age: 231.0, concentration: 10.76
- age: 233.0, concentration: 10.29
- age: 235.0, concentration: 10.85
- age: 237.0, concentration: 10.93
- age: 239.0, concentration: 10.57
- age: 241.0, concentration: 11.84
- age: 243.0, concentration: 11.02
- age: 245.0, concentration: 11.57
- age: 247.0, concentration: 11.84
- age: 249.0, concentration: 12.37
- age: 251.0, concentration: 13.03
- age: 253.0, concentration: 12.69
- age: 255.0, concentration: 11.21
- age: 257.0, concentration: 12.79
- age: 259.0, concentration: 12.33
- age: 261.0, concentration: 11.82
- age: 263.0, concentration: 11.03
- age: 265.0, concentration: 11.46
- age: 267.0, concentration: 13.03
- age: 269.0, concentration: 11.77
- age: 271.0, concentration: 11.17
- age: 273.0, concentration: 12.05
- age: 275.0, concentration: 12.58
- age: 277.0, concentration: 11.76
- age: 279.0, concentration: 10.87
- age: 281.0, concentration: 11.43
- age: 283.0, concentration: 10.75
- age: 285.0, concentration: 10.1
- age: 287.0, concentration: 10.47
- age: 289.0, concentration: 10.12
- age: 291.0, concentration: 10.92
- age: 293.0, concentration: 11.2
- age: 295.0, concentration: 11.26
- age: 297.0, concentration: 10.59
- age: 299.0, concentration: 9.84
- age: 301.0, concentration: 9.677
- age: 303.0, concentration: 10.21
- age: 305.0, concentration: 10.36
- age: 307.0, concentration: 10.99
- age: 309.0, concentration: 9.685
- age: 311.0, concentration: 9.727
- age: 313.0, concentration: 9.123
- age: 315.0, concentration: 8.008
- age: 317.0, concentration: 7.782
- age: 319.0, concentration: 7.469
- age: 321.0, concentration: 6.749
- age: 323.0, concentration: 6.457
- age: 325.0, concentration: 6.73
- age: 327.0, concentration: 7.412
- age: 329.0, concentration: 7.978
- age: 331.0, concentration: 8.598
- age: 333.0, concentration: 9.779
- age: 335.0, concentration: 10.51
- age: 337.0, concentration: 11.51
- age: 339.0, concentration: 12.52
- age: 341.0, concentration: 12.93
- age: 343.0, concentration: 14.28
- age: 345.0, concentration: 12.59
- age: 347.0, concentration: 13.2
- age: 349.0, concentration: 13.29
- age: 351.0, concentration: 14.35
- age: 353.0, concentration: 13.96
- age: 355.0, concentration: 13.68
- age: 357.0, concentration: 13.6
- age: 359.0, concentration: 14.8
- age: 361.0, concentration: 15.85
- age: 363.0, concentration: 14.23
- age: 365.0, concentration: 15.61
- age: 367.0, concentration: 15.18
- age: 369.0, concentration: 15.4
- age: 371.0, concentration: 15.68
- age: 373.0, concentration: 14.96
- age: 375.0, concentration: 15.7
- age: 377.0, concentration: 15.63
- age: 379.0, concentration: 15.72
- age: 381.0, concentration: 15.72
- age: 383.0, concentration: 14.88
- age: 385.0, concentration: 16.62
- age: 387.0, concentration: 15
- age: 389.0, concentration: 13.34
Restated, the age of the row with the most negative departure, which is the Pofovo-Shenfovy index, 329.0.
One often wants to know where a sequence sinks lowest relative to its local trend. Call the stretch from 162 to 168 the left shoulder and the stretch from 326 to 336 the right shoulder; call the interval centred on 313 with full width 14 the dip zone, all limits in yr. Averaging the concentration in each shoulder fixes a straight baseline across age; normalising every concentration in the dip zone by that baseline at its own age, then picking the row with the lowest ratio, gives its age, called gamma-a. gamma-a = 319.0 yr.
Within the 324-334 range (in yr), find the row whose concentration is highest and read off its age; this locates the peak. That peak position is 333.0 yr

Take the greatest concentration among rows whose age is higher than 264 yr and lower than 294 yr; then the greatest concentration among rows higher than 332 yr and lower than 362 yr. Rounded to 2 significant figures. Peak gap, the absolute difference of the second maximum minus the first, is 2.8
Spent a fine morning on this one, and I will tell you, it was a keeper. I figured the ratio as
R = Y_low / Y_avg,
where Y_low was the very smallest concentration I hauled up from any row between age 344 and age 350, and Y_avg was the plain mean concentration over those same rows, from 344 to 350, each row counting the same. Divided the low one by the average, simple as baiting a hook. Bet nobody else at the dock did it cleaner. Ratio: 0.97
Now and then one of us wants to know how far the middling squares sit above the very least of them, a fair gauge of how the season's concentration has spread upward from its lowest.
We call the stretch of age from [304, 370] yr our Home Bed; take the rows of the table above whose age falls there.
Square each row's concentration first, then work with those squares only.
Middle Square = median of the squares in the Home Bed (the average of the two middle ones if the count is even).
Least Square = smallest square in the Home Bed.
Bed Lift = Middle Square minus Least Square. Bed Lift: 91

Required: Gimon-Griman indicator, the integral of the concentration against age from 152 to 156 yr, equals 30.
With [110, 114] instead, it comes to 32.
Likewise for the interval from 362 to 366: 60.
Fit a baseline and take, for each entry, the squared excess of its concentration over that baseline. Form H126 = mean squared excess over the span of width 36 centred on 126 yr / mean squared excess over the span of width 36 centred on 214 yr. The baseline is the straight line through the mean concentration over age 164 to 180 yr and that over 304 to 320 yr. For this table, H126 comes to 11.0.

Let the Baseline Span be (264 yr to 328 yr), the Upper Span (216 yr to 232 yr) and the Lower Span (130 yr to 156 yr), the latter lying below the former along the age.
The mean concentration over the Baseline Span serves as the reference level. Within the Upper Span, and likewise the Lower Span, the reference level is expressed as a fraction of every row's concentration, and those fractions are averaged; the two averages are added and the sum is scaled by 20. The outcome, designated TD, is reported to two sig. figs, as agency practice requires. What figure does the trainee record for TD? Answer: 46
